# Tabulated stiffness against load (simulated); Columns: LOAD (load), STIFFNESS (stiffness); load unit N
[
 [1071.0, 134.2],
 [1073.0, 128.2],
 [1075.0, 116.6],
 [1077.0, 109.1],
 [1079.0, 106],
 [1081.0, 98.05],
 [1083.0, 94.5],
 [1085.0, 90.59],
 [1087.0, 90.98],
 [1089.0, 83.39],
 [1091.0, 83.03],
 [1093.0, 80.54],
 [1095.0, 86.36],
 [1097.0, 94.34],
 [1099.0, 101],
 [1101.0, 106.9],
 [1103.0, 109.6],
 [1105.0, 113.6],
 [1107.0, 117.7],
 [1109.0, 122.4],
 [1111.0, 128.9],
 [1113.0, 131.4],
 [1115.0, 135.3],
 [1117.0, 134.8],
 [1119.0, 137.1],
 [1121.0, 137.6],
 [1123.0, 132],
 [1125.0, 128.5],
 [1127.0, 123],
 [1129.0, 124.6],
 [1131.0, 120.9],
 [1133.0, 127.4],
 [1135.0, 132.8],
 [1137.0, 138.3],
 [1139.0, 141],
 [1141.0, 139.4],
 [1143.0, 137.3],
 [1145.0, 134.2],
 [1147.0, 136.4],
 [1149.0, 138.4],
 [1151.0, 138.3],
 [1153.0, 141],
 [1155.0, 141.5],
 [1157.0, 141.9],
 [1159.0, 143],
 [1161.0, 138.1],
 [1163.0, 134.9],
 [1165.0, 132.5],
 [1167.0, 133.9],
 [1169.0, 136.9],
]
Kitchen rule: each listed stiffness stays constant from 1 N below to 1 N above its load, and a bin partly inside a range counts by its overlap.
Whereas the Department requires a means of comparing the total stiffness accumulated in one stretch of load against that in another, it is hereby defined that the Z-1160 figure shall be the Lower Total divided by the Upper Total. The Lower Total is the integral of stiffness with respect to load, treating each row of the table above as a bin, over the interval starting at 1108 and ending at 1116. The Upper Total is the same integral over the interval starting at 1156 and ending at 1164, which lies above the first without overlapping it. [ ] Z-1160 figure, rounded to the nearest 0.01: 0.93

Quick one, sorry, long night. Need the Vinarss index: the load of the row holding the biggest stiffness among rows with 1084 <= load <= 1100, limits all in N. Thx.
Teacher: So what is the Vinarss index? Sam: 1099.0 N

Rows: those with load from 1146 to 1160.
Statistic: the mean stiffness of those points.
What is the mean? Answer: 140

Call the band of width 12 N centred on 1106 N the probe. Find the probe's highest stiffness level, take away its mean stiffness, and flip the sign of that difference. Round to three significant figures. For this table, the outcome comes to -12.4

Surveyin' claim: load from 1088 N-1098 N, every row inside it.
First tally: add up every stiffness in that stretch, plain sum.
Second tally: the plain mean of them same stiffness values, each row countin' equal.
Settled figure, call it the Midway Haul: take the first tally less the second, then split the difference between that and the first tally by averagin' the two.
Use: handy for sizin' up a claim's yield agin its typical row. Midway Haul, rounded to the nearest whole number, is 385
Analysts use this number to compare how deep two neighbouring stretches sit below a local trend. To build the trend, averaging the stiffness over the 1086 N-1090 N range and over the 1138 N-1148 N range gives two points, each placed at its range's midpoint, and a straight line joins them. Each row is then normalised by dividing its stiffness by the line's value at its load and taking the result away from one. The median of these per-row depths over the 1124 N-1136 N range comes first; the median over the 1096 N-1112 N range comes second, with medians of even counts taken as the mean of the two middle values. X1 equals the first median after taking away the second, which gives 0.10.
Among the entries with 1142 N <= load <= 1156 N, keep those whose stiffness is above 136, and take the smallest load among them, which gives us 1143.0 N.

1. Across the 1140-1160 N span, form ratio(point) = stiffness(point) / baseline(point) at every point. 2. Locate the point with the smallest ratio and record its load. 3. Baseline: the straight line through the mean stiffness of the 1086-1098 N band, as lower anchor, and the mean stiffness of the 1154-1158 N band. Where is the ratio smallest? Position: 1159.0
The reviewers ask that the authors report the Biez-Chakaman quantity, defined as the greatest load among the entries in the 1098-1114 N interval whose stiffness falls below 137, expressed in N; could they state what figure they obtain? 1113.0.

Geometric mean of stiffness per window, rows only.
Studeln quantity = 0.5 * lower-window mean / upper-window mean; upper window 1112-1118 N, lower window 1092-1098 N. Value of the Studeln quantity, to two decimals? 0.32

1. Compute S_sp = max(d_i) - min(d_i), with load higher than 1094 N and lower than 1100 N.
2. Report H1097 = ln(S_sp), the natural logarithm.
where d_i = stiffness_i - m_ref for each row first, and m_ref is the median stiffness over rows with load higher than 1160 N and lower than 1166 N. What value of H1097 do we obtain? 2.7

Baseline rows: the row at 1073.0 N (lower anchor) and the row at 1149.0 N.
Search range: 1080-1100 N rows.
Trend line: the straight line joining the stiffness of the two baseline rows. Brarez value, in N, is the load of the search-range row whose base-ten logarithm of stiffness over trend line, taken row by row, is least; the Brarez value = 1093.0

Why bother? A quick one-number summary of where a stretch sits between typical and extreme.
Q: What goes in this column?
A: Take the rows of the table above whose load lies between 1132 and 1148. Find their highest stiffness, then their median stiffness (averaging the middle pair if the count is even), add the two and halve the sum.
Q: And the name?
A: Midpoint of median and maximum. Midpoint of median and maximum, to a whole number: 139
